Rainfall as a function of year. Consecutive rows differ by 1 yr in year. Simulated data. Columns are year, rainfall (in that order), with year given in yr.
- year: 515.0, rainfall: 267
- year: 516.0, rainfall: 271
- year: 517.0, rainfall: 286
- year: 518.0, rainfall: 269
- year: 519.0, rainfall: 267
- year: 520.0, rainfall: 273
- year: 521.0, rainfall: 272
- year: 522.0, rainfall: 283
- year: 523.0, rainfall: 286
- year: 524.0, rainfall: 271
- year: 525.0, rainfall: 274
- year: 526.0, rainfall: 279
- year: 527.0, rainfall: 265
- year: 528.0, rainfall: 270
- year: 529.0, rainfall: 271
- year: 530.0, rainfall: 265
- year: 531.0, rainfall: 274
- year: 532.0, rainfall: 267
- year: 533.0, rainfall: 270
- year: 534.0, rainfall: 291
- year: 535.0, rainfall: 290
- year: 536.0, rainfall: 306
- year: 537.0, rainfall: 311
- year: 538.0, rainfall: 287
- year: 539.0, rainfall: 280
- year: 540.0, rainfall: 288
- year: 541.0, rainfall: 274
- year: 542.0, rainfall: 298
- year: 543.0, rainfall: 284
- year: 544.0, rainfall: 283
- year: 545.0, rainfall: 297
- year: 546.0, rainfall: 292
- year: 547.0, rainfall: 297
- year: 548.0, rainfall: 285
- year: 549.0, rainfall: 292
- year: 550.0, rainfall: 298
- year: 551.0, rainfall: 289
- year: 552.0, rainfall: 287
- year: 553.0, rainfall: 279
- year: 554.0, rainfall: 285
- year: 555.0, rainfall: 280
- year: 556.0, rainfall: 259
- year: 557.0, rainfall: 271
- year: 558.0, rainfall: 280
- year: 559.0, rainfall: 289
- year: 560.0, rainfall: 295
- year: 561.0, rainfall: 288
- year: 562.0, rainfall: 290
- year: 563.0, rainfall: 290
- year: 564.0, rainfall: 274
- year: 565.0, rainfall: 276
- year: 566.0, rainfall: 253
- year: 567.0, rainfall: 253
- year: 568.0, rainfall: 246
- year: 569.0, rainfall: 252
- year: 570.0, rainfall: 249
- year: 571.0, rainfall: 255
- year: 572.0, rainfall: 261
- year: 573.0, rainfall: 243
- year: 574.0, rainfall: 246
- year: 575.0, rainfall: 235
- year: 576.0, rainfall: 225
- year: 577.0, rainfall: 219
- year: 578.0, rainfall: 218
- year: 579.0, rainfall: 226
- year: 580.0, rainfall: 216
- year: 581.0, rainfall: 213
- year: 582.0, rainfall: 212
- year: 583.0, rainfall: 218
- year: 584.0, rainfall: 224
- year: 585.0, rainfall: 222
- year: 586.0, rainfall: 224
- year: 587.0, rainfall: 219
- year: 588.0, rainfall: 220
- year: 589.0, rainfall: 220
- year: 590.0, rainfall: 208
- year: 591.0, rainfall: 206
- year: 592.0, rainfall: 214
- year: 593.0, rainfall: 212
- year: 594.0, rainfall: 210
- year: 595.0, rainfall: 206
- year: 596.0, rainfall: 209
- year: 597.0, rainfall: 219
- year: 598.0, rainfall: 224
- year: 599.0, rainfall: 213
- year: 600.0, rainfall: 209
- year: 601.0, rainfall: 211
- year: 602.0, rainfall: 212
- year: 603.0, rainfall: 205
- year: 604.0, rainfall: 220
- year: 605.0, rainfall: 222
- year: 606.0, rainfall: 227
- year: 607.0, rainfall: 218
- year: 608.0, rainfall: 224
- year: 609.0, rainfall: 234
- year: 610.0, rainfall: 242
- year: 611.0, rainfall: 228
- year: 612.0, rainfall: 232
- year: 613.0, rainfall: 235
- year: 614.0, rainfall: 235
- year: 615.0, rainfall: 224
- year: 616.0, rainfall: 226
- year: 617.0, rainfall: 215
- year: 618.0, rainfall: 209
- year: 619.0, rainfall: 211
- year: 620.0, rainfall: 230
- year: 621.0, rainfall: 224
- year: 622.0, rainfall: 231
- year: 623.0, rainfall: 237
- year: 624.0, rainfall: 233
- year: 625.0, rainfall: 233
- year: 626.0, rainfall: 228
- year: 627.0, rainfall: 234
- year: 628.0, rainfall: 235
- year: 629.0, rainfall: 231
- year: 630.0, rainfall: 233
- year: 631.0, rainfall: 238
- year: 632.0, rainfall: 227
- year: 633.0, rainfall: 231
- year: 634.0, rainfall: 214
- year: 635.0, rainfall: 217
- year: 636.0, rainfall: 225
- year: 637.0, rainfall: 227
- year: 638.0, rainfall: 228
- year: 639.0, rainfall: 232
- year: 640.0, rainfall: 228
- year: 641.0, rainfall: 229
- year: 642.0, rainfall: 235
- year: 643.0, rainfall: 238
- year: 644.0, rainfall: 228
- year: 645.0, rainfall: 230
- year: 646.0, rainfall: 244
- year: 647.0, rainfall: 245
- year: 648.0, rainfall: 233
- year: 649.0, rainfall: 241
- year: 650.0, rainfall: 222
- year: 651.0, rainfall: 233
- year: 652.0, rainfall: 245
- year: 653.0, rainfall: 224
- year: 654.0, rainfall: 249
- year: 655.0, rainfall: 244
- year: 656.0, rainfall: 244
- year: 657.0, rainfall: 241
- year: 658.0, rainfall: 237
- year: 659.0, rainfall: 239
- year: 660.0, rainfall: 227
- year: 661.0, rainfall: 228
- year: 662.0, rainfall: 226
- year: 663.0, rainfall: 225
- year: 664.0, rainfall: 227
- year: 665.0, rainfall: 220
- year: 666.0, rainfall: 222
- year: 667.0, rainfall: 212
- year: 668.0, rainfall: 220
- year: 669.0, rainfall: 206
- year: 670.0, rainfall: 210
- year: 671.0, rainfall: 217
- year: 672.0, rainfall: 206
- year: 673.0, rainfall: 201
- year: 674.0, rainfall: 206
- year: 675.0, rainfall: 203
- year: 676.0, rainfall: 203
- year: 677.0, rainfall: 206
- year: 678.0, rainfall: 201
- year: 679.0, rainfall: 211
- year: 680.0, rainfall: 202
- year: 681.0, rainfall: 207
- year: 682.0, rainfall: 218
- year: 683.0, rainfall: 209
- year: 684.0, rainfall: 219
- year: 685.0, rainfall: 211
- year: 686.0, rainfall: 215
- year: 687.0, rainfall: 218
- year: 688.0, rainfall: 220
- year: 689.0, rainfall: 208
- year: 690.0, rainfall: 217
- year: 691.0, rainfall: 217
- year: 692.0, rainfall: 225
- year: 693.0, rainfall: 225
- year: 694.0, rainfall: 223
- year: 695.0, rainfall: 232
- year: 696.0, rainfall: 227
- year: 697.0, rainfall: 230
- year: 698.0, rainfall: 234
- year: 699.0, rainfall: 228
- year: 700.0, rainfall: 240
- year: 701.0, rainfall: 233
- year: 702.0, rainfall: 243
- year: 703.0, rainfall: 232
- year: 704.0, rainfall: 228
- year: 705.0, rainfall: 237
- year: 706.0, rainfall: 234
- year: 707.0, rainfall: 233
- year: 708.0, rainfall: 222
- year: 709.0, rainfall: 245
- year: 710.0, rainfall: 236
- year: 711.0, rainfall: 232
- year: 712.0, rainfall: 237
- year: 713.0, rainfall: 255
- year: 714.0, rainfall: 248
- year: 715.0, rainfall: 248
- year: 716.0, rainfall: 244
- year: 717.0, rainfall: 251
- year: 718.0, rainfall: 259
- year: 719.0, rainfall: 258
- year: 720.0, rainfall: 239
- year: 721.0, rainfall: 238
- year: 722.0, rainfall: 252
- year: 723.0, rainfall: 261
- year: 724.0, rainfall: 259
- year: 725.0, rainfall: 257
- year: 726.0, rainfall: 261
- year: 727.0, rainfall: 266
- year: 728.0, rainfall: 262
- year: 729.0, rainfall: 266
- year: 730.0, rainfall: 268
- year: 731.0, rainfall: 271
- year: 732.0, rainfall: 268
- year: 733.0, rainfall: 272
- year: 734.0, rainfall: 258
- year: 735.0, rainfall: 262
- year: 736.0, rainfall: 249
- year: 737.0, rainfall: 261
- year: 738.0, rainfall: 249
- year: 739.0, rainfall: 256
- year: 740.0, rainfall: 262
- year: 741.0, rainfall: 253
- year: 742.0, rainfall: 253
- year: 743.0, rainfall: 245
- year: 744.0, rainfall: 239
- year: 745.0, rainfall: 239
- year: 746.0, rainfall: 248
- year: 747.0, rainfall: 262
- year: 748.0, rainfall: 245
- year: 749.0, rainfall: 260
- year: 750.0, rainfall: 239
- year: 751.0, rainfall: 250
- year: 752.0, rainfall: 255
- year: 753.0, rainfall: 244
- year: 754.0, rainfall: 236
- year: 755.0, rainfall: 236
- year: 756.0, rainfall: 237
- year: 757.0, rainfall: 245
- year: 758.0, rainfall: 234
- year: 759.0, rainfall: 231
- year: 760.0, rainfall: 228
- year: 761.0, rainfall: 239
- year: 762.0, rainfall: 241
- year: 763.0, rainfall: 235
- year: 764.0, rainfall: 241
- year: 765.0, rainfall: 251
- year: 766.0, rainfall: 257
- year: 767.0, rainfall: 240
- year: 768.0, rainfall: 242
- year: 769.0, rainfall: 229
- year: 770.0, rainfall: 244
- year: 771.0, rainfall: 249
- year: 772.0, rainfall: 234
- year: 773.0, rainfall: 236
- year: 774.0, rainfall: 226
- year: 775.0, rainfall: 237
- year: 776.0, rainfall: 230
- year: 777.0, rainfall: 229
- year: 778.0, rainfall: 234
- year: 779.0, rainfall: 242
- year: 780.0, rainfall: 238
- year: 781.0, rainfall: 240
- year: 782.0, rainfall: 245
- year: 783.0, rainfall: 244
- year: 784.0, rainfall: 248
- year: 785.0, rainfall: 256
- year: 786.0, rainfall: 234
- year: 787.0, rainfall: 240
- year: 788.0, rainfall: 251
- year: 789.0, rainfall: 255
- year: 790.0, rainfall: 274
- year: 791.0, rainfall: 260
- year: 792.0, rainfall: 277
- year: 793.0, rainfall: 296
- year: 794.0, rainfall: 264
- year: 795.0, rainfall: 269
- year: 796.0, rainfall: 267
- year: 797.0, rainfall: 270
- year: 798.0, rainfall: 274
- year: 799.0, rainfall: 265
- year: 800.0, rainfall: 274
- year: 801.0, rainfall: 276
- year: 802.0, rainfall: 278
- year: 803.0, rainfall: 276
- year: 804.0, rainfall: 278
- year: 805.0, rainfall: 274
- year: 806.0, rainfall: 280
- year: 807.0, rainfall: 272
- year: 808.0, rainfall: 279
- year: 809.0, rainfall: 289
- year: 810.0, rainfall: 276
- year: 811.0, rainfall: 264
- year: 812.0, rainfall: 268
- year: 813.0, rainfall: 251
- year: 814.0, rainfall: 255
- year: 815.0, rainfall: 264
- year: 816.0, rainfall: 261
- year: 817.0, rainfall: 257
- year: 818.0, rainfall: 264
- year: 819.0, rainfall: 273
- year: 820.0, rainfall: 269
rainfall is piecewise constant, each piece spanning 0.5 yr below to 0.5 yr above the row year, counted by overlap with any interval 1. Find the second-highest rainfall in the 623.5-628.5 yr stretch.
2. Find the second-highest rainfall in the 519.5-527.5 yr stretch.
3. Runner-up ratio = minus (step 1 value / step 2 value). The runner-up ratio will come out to -0.83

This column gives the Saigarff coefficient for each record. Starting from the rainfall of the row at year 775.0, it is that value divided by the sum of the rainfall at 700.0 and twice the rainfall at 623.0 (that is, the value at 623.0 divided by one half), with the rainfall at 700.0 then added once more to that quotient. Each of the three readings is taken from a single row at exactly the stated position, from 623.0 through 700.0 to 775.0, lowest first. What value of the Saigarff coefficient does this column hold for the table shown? 240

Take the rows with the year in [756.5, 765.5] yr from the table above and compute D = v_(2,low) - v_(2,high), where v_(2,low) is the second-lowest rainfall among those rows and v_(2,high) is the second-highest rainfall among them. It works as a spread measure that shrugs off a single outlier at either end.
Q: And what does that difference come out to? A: -14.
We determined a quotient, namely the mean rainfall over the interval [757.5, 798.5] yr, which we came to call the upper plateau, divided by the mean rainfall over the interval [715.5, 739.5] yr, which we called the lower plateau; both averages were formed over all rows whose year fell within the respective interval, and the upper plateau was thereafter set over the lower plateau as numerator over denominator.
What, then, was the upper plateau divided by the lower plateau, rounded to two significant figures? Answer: 0.96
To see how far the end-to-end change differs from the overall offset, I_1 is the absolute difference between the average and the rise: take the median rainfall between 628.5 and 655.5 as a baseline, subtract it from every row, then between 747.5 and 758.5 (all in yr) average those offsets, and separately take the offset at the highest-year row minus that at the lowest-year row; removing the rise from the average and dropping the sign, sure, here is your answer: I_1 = 24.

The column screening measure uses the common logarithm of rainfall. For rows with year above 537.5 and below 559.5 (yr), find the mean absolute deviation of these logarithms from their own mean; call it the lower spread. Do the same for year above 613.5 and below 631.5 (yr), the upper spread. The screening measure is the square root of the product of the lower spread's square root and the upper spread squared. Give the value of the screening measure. 0.0042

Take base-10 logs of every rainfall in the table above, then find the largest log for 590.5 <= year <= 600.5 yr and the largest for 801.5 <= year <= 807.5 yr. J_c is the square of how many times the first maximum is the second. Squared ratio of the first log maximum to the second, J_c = 0.92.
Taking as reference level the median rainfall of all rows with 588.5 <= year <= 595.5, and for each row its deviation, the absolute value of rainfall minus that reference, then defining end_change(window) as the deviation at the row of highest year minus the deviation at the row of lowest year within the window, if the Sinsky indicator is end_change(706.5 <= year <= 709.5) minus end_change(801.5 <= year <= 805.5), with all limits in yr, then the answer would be 16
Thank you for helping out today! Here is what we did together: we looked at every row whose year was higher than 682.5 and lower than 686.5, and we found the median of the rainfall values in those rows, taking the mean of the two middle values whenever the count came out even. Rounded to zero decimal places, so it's 213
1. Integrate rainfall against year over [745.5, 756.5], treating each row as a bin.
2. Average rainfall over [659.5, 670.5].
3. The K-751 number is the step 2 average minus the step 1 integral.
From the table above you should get -2492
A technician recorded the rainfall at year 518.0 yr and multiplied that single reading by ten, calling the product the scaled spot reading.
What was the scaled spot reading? 2690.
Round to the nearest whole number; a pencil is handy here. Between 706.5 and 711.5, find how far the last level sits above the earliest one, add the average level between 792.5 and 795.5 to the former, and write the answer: 275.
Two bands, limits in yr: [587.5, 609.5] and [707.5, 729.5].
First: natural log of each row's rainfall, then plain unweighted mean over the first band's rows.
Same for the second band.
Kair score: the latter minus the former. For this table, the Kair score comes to 0.15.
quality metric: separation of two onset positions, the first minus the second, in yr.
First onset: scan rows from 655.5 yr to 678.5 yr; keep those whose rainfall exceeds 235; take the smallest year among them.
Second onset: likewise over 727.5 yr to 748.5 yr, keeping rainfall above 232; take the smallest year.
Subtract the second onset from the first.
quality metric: -72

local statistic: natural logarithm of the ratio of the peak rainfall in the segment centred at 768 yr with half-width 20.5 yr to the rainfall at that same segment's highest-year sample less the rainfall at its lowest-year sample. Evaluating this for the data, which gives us 3.8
